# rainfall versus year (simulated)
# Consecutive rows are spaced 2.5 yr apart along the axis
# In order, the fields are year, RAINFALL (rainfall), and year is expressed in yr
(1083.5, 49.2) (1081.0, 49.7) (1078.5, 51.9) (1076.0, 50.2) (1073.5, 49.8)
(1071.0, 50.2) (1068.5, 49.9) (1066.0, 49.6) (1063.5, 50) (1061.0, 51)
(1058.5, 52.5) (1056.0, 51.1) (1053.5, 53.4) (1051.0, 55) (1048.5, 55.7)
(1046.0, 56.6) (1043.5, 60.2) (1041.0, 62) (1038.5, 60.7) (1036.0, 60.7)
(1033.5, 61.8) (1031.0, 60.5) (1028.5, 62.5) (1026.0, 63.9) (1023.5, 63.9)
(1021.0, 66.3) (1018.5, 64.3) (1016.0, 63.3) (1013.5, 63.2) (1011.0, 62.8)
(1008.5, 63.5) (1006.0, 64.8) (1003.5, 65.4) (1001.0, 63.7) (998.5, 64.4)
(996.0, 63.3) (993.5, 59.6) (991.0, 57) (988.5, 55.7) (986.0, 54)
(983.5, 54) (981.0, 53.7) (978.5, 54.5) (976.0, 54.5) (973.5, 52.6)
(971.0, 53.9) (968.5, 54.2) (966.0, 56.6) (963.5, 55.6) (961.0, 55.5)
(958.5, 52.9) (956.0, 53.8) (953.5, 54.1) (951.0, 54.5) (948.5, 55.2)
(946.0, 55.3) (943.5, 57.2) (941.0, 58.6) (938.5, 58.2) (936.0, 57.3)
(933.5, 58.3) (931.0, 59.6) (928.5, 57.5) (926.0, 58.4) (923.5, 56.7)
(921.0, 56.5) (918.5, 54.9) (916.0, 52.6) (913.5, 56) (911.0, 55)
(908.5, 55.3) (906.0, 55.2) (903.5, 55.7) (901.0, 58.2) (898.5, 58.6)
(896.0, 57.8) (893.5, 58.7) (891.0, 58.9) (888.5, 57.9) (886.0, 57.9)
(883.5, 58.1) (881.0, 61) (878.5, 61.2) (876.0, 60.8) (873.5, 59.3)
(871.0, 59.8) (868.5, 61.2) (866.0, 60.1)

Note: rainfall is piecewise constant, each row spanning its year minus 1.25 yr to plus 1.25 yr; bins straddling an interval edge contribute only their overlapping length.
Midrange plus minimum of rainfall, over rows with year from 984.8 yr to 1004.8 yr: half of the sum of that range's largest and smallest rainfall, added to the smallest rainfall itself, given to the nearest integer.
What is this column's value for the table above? 114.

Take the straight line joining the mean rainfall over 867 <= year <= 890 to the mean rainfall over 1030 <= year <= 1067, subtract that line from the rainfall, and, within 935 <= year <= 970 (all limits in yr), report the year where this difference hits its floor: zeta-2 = 958.5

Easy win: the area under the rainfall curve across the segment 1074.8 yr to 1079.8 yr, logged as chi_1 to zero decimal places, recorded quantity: 255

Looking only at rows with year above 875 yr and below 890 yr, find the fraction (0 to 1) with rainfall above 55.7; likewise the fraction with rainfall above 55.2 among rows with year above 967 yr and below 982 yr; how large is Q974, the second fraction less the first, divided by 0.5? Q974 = -2.0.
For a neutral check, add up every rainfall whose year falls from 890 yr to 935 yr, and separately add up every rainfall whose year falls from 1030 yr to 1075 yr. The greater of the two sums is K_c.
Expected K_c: 1024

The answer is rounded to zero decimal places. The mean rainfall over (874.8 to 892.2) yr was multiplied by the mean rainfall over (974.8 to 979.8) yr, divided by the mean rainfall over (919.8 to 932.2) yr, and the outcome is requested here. 56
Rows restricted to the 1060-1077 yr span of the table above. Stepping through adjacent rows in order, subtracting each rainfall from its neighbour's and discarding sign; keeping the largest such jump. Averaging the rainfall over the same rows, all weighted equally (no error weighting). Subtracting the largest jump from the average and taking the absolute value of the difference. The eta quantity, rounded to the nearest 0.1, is 49.1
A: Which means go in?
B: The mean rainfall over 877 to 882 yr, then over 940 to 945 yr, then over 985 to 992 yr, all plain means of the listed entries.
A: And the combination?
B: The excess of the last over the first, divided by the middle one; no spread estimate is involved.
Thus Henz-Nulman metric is -0.10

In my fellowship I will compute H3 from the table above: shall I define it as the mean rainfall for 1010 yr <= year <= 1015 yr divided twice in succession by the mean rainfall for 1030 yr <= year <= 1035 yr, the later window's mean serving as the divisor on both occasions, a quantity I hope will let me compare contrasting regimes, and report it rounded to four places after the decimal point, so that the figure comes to 0.0168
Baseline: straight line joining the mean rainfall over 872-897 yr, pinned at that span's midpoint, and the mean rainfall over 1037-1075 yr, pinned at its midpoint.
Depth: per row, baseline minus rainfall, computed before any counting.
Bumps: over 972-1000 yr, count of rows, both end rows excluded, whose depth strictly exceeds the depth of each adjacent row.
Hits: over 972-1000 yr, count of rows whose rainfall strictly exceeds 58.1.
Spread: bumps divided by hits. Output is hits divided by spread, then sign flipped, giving -9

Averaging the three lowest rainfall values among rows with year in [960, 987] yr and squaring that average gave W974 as 2852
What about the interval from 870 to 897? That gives 3349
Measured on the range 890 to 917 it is 2945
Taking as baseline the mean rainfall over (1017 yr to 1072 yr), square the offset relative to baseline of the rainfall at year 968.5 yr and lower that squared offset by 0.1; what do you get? 10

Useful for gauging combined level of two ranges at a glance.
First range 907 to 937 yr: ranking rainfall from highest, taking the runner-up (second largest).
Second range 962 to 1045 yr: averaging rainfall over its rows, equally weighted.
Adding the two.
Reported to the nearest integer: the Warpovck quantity 118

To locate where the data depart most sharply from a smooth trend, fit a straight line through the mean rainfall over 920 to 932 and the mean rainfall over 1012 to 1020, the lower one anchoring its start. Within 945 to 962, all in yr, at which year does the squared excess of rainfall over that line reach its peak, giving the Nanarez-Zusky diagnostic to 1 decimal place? 958.5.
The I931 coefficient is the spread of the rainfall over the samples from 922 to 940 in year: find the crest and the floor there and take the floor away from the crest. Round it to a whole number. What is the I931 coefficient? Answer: 3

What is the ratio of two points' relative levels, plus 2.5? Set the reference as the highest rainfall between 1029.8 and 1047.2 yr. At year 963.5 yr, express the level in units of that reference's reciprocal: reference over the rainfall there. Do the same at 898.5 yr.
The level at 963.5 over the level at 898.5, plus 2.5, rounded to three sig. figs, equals 3.55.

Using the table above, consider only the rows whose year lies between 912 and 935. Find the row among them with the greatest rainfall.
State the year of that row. 931.0 yr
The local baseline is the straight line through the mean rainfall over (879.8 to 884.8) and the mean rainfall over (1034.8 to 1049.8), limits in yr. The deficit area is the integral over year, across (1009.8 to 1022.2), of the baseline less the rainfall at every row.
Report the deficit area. -58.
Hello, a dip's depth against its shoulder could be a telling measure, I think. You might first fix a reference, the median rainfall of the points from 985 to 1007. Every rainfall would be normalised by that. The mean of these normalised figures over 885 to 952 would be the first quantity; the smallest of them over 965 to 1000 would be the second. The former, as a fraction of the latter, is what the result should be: 1.08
